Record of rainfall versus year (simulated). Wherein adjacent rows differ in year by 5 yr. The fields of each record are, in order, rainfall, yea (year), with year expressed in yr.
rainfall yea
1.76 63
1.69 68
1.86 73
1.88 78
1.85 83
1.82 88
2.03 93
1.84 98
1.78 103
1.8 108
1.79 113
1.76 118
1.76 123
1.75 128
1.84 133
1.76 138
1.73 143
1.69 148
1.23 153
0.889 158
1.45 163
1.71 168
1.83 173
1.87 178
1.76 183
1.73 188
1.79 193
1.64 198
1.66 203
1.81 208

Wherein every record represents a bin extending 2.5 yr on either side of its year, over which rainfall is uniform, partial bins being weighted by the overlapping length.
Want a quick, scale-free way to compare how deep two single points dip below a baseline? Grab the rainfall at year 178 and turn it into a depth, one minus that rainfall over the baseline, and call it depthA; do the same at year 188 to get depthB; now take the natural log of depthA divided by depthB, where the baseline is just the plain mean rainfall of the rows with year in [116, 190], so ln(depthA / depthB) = 1.0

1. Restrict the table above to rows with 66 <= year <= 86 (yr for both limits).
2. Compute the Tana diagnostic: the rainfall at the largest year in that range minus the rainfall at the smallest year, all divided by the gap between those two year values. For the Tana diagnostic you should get 0.011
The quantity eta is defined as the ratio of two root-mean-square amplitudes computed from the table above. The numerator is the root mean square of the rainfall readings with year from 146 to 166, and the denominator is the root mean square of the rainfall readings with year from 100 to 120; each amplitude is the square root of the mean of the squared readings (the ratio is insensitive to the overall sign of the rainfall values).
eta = 0.76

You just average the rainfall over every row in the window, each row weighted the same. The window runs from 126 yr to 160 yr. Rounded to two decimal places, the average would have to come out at 1.56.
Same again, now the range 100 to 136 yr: 1.78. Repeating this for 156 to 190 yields 1.61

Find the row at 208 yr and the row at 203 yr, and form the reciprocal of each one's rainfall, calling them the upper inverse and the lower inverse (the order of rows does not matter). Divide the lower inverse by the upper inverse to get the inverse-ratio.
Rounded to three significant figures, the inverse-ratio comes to 1.09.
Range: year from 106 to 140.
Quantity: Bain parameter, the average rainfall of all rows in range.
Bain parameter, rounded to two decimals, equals 1.78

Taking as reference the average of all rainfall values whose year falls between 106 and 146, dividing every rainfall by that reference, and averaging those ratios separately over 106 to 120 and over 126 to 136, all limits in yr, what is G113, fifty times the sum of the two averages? 101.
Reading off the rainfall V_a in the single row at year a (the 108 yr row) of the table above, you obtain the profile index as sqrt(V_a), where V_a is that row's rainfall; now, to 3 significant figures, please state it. 1.34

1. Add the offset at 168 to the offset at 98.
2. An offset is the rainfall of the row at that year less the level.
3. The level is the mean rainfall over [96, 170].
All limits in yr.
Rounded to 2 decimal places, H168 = 0.25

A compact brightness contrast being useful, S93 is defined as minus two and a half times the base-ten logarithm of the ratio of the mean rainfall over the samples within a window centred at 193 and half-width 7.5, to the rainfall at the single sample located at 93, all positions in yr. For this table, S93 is 0.18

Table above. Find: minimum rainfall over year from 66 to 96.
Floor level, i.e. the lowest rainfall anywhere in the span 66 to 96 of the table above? 1.69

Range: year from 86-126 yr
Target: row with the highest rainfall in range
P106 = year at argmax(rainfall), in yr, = 93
